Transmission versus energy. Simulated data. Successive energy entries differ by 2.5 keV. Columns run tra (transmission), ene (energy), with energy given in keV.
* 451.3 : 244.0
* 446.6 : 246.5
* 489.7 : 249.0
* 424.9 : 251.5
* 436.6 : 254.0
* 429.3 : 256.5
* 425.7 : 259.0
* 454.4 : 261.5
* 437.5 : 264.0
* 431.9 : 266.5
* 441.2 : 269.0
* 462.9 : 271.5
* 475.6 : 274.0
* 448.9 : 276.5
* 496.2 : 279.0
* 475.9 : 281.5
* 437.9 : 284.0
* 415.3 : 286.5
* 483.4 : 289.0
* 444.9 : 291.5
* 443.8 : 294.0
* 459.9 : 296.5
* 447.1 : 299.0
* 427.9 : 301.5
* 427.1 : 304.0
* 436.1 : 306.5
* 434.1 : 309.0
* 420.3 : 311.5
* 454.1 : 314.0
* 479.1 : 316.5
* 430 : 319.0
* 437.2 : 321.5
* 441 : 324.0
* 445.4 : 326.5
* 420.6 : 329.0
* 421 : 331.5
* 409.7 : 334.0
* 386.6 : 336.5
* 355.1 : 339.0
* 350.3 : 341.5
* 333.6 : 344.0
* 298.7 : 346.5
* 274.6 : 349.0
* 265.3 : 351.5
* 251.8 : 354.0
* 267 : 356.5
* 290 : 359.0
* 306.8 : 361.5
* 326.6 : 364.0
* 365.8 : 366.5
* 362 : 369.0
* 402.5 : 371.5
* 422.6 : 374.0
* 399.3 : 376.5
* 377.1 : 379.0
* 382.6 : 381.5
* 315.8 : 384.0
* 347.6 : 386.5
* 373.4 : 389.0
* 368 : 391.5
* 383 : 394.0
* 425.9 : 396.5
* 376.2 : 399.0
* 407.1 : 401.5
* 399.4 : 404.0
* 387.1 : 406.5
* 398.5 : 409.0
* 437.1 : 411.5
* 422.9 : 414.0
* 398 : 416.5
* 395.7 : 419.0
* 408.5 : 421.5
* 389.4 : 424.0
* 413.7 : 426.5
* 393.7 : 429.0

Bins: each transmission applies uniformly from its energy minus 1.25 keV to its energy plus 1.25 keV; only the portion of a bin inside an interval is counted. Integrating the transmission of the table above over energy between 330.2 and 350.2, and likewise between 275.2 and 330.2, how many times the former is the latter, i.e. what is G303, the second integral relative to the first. 3.5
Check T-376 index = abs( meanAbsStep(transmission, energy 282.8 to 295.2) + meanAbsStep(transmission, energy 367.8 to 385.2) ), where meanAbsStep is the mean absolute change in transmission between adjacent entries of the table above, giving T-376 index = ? 62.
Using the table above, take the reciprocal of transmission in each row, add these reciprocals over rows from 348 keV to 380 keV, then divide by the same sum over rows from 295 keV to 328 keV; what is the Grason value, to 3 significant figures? 1.37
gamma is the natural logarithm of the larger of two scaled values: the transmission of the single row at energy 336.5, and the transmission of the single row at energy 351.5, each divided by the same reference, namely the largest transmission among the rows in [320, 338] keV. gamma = -0.14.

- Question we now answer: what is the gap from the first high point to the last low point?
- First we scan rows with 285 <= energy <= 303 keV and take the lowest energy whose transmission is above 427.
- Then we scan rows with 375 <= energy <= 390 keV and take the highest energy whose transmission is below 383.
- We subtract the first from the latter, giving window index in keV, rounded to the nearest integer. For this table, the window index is 100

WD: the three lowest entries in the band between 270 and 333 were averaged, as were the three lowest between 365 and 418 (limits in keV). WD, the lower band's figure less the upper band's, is 77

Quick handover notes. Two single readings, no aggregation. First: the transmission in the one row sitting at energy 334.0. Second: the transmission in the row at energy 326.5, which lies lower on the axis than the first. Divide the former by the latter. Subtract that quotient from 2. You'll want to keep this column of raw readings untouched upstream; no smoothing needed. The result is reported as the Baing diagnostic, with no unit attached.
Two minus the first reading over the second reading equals 1.1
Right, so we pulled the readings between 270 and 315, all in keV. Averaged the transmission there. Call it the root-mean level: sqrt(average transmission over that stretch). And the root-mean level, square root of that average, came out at 21.2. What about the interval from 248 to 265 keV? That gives 21.0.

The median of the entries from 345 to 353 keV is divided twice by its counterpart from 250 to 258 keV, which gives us 0.0015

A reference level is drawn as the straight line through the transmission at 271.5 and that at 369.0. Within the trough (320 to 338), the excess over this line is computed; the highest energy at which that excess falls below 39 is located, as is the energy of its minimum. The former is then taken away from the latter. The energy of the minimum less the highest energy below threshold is 0.0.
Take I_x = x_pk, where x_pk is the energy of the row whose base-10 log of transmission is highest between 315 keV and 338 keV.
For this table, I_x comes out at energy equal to 316.5 keV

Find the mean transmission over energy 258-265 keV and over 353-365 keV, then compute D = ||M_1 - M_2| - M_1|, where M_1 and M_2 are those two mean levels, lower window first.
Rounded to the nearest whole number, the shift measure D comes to 288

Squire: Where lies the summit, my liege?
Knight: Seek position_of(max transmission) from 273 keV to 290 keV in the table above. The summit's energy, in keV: 279.0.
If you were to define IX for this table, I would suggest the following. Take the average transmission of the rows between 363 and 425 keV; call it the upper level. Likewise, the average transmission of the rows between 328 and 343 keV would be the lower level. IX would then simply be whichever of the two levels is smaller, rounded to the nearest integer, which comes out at 387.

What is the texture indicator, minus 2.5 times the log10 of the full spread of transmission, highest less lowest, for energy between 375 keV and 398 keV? -5.1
